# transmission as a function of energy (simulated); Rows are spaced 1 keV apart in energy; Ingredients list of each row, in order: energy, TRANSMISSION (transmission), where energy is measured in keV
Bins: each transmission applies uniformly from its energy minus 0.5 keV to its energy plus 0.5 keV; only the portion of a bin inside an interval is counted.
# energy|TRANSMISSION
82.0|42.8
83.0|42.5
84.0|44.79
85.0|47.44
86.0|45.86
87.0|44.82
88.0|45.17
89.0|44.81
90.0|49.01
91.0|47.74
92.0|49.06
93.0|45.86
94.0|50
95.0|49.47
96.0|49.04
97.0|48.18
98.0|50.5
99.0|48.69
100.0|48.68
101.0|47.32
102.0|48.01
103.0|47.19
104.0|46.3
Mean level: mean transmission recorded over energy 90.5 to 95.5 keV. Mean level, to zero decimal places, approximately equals 48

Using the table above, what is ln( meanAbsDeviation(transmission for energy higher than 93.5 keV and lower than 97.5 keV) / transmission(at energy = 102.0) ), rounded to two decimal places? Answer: -4.45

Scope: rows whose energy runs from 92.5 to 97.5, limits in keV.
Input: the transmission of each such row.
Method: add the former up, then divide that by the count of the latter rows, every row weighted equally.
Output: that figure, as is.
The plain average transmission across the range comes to 48.5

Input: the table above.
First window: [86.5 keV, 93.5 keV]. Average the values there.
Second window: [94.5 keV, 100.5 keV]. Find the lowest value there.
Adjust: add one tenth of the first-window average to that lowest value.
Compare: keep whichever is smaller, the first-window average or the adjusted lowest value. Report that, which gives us 46.6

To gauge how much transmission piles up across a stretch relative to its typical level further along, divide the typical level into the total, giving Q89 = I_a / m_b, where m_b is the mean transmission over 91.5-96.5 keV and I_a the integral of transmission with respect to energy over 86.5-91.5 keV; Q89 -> 4.76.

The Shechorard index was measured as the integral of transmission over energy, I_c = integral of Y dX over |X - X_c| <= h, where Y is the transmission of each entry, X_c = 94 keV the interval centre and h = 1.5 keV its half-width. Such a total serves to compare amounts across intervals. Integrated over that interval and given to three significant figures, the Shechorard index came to 145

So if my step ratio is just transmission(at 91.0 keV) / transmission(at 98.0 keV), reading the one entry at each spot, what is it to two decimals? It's 0.95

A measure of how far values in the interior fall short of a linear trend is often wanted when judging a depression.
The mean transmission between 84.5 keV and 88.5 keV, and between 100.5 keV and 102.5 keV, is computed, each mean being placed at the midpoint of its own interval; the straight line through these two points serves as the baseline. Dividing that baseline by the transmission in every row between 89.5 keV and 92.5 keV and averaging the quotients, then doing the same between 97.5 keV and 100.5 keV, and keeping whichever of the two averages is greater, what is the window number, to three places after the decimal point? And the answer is 0.961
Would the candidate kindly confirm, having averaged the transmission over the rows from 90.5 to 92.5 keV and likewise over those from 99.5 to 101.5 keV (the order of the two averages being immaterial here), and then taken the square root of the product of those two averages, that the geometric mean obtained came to 48.2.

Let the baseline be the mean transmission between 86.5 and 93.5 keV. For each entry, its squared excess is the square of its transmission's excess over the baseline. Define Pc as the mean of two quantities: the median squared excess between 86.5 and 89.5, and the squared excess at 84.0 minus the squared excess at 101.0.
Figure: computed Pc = 3.1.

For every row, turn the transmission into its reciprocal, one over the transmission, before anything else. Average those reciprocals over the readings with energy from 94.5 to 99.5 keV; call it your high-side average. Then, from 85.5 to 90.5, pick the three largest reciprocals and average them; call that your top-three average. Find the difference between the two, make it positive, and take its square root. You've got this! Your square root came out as 0.0438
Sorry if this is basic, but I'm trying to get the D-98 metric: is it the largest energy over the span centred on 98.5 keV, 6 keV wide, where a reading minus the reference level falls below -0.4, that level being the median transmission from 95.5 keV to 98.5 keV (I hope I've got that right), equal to 101.0 keV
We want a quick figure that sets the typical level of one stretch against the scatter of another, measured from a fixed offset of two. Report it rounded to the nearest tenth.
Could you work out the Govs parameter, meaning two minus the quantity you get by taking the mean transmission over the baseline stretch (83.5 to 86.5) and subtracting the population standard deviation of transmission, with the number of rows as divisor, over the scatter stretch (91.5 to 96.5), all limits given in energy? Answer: -42.6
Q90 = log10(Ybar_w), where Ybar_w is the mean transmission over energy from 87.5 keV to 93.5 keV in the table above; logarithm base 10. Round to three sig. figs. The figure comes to 1.67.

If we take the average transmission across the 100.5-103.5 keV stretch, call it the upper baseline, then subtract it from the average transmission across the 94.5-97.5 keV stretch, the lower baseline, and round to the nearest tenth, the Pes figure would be 1.4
